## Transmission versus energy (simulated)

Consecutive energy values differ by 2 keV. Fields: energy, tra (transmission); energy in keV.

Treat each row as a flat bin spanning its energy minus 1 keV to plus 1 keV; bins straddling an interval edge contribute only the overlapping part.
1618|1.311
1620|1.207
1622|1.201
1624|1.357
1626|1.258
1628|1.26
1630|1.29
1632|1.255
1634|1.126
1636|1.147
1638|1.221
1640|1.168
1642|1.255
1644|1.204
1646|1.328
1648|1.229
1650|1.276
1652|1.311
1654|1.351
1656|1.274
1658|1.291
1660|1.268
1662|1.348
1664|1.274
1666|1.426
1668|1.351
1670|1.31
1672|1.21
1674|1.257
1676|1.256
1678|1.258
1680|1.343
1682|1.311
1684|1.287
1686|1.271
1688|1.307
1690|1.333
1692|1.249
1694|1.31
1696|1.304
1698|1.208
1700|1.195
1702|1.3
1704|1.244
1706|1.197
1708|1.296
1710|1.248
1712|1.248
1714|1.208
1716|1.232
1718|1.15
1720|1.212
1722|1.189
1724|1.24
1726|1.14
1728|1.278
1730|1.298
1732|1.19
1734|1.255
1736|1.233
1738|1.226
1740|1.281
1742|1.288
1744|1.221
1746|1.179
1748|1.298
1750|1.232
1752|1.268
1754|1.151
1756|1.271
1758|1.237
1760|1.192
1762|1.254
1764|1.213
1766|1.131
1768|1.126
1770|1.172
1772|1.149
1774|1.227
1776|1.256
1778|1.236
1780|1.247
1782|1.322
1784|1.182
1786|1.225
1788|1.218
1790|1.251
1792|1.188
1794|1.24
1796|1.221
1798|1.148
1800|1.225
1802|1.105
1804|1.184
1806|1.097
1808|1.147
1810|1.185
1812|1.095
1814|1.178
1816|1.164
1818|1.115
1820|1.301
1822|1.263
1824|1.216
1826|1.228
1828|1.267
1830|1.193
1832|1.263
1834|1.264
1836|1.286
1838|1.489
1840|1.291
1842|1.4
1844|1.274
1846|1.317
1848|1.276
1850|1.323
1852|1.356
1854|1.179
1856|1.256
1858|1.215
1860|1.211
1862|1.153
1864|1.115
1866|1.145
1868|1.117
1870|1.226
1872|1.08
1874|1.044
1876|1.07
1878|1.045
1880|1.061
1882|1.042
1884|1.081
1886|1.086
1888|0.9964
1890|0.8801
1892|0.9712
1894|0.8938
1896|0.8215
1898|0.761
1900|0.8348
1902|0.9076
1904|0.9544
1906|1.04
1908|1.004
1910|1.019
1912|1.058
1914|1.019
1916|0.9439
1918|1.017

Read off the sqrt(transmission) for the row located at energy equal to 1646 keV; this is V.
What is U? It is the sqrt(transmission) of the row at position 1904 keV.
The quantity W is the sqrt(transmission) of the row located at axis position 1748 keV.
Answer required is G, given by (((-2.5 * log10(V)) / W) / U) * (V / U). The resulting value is -0.16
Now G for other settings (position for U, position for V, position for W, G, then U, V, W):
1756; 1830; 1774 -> -0.07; 1.13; 1.09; 1.11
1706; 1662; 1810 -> -0.14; 1.09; 1.16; 1.09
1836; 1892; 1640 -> 0.01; 1.13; 0.99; 1.08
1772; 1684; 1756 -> -0.12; 1.07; 1.13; 1.13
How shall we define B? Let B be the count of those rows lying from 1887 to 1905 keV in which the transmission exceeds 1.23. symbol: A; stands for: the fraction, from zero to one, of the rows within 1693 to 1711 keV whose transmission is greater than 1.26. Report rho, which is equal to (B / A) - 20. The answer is -20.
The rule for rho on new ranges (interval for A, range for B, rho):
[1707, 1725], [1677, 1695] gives 61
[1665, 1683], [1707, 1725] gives -11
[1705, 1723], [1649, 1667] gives 61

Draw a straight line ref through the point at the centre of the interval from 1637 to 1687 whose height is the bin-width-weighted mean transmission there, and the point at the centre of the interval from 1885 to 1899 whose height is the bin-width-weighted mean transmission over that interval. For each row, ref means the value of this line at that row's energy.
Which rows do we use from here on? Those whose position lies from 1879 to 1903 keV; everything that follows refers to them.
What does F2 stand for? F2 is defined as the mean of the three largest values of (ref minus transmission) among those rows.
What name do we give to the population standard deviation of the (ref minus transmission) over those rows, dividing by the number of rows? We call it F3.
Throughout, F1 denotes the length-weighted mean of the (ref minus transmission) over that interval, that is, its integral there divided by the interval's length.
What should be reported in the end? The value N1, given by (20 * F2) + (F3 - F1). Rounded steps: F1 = -0.027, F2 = 0.10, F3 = 0.097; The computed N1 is 2.1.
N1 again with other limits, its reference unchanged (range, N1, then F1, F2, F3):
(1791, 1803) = -1.4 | -0.120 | -0.08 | 0.045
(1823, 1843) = -3.5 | -0.280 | -0.19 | 0.092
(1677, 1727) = 0.8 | -0.032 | 0.04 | 0.041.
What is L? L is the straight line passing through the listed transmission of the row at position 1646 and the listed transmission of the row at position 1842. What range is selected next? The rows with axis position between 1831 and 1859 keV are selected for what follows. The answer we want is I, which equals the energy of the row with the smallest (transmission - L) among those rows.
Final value 1854 keV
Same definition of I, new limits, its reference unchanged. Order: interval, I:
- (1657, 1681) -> 1672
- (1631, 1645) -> 1634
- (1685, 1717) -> 1706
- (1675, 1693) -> 1692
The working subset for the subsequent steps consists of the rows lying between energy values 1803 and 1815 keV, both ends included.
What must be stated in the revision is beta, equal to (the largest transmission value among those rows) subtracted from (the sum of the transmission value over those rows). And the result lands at 5.70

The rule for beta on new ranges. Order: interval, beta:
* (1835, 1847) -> 6.57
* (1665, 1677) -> 6.38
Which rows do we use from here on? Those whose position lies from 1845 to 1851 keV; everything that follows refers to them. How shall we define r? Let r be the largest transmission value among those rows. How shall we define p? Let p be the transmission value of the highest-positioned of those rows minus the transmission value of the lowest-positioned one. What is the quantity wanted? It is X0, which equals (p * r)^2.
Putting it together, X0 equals 0.000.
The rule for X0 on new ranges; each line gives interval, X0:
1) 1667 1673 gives 0.036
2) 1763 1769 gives 0.011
